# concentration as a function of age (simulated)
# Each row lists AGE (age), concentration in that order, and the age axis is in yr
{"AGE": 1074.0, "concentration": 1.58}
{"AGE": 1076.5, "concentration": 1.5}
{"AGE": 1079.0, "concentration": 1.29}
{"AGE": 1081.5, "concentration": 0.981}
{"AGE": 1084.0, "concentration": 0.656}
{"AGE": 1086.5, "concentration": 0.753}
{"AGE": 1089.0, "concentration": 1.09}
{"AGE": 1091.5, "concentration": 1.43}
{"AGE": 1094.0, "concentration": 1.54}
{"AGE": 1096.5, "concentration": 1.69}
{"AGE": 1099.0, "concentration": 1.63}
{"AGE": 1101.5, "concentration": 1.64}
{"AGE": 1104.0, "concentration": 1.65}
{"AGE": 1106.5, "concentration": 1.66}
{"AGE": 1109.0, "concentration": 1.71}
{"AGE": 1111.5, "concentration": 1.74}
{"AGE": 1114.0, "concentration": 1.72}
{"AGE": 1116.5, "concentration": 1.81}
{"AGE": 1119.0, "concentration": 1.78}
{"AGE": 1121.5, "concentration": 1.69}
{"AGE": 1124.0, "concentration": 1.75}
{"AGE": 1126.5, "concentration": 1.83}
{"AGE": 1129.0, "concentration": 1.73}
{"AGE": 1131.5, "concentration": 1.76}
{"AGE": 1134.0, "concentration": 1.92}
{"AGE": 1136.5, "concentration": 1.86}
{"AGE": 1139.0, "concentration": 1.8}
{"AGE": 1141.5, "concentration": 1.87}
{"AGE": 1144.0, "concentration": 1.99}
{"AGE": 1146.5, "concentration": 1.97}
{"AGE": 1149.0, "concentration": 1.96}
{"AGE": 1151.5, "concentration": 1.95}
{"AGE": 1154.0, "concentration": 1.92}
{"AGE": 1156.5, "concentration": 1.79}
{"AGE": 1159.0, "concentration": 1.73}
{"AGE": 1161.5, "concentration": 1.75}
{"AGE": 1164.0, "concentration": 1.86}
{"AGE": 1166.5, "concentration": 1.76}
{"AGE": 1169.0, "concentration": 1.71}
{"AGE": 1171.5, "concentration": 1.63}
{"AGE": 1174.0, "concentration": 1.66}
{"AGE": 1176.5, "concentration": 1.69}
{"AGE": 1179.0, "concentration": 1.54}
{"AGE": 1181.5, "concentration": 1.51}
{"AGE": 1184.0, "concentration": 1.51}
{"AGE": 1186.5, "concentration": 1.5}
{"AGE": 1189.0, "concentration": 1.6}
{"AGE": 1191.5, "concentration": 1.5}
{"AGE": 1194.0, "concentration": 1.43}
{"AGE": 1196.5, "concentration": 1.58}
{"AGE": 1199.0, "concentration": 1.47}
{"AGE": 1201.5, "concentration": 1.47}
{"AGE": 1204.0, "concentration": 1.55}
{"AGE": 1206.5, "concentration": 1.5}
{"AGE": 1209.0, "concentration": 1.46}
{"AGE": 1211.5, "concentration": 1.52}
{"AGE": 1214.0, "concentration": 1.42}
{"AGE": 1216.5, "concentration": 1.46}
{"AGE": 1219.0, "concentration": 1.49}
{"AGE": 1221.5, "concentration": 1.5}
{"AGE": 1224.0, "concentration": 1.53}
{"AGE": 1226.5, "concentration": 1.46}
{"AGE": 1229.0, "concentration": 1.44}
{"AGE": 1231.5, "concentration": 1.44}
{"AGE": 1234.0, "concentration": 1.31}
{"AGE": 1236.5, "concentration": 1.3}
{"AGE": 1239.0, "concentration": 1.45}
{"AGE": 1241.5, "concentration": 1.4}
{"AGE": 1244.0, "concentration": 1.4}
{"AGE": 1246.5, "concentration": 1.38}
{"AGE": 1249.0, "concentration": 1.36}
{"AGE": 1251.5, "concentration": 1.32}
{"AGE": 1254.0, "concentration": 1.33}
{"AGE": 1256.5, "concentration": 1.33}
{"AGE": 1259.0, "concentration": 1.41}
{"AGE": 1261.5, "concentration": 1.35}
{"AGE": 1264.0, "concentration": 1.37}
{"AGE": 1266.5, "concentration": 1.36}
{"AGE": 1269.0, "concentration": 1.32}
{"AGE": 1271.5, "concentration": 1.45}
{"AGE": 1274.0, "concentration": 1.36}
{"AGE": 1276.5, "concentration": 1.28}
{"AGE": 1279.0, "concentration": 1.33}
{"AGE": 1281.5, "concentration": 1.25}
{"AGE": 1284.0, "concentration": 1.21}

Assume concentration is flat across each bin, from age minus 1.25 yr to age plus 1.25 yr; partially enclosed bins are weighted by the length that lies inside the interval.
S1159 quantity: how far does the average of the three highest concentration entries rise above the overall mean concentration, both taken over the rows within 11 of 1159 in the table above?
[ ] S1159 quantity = 0.118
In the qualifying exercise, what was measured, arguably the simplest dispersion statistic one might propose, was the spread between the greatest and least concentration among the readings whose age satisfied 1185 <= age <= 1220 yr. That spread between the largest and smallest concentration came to 0.18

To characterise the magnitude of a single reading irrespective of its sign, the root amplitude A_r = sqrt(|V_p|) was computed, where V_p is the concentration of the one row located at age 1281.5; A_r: 1.12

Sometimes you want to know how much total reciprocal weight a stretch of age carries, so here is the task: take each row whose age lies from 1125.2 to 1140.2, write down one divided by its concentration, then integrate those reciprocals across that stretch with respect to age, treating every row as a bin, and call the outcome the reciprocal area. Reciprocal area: 8.3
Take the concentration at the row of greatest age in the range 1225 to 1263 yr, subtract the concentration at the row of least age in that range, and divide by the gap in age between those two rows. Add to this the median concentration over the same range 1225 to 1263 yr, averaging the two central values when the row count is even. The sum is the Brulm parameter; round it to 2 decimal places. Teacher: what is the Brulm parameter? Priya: 1.38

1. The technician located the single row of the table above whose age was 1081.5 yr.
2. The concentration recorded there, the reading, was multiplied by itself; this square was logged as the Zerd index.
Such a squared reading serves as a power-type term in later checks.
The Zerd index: 1.0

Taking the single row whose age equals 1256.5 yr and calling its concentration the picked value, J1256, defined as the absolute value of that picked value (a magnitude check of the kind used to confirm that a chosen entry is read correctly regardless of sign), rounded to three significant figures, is 1.33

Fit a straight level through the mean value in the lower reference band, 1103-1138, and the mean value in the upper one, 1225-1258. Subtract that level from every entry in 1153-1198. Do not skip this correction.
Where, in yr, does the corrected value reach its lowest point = 1194.0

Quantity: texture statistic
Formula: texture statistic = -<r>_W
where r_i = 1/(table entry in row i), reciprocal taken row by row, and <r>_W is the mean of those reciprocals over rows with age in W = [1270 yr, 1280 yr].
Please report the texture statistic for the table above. -0.74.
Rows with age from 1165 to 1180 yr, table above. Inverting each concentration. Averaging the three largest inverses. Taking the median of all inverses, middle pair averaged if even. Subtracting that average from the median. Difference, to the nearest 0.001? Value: -0.025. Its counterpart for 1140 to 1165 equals -0.042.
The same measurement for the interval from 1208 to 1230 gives -0.010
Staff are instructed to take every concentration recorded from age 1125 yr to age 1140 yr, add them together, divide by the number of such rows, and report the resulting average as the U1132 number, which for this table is 1.82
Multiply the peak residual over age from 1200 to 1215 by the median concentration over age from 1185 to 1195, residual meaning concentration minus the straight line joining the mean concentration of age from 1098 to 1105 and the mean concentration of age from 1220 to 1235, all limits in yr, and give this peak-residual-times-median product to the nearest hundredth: 0.10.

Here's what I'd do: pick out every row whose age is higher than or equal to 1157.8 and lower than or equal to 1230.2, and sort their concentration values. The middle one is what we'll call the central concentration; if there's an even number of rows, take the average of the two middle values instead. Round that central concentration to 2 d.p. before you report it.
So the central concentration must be 1.51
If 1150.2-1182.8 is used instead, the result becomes 1.73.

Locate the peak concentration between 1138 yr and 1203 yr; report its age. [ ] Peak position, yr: 1144.0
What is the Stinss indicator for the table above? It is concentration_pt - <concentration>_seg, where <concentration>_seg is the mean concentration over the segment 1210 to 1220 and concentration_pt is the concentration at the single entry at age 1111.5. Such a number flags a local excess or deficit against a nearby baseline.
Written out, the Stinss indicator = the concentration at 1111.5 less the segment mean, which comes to 0.27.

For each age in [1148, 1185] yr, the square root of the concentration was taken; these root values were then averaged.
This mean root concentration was 1.31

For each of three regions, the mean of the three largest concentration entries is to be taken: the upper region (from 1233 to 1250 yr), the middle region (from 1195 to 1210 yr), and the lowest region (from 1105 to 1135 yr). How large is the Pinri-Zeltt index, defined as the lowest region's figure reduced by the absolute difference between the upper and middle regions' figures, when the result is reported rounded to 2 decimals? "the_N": 1.73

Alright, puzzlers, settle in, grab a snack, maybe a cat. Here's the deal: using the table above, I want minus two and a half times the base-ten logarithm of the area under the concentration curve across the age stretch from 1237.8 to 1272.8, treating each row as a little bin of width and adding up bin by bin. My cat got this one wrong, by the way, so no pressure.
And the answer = -4.20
